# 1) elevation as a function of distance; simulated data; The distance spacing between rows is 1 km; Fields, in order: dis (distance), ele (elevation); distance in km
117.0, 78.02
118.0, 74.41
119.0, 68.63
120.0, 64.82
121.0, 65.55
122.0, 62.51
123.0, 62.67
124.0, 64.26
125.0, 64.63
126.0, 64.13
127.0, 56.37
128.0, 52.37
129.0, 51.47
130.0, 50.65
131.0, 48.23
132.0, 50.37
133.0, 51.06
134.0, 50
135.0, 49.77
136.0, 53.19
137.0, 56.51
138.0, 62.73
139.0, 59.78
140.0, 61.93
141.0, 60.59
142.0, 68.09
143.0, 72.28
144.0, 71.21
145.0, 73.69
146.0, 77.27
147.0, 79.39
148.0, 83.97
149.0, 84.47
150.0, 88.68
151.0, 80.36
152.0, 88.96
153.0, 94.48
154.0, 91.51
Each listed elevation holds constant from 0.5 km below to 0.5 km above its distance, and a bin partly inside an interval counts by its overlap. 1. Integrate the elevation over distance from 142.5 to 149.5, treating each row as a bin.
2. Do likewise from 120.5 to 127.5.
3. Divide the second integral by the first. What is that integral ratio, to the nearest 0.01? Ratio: 0.81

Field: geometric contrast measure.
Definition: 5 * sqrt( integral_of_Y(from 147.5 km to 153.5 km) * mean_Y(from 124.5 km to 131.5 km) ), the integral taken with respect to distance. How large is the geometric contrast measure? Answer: 849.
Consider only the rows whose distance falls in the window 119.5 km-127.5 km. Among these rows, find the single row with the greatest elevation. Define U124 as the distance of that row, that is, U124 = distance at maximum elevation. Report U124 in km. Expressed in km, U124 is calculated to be 121.0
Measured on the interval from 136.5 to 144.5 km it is 143.0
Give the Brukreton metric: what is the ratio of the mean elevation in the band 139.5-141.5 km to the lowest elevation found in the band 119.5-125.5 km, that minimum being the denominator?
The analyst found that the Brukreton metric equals 1.0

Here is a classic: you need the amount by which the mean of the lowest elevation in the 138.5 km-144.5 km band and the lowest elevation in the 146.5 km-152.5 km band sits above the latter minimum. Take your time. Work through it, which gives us -10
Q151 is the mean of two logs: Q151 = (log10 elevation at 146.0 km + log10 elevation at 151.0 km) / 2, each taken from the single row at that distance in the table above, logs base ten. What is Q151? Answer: 1.90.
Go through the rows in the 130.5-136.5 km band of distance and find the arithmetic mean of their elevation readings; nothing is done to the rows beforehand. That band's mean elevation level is 50.4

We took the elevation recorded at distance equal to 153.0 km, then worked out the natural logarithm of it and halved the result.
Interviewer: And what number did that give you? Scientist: 2.27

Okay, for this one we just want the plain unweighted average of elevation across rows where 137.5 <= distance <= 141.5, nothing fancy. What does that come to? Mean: 61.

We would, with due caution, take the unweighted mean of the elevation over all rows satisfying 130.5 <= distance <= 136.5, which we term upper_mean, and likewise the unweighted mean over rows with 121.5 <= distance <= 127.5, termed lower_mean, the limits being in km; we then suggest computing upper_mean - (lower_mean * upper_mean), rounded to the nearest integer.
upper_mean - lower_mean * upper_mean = -3098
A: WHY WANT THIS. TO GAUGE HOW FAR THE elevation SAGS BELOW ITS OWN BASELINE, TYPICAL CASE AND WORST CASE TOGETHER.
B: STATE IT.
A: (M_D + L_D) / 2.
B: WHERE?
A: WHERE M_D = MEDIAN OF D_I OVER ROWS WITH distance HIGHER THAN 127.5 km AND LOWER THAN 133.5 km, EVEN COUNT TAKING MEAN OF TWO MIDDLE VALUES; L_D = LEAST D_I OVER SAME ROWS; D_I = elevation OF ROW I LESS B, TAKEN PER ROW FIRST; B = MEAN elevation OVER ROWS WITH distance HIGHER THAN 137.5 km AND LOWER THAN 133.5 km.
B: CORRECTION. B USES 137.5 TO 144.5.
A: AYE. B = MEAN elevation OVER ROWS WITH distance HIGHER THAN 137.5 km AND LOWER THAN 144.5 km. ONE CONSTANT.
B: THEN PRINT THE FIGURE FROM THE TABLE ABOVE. -16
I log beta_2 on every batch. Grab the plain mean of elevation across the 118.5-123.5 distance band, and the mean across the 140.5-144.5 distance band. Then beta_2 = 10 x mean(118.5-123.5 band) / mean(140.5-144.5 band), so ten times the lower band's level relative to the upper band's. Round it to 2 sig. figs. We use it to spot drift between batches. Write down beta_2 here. 9.5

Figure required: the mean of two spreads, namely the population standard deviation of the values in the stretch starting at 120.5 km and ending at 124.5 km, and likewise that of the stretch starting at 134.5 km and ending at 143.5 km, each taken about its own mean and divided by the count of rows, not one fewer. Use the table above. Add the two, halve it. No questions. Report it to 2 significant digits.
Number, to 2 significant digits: 3.9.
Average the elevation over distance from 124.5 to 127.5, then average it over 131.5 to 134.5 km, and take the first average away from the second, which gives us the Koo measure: -11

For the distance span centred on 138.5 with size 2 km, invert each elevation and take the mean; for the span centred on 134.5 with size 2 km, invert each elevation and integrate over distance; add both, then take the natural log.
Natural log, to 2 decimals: -2.87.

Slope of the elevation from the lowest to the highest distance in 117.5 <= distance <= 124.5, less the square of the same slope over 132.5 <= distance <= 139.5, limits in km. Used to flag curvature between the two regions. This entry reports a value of -3.8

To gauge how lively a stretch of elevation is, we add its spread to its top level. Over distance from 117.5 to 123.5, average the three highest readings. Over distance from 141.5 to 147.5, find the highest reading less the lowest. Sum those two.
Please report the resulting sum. 81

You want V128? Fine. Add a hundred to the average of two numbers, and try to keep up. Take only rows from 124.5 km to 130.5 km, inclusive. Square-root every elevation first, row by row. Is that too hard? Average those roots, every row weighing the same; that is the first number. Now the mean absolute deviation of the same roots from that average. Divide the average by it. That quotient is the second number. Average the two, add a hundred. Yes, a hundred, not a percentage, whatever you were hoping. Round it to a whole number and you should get 115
